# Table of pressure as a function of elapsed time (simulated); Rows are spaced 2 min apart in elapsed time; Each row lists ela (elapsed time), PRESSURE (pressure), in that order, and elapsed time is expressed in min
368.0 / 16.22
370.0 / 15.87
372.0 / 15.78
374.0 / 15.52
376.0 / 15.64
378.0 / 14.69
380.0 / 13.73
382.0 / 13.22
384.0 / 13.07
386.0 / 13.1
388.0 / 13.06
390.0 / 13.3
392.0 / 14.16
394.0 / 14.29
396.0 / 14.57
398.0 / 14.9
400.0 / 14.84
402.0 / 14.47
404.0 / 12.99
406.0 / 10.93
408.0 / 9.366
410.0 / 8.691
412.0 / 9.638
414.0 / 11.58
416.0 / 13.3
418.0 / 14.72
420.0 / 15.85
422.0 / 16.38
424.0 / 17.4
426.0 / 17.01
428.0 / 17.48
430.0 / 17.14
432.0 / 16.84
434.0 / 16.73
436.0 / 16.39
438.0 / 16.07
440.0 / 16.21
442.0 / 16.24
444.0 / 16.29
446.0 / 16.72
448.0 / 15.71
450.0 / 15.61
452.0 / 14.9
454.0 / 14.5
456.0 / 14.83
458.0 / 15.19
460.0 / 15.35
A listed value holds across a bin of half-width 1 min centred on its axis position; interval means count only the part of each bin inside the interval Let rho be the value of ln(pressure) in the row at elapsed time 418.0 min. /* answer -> 2.69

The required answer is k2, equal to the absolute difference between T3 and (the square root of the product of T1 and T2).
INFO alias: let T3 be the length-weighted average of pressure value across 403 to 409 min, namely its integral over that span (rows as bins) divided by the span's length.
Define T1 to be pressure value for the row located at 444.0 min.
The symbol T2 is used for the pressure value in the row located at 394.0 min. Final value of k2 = 4.2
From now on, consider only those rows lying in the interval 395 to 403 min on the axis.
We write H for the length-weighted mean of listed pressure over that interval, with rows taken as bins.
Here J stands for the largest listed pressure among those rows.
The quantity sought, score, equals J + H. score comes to 30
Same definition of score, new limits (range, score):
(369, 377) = 32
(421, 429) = 35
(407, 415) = 21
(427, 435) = 35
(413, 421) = 30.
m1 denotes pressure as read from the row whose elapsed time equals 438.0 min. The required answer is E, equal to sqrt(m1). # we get 4.01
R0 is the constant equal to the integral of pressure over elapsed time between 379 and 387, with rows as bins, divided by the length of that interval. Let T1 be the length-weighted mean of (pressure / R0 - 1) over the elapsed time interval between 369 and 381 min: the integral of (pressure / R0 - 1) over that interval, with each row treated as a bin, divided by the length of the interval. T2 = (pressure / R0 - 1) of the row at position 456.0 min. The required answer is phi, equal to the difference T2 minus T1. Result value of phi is -0.03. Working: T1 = 0.14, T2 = 0.12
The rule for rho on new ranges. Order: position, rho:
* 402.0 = 2.67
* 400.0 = 2.70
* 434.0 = 2.82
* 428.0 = 2.86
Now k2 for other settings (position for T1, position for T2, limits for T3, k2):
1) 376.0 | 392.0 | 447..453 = 0.5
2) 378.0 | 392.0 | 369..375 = 1.3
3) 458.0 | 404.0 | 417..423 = 1.6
